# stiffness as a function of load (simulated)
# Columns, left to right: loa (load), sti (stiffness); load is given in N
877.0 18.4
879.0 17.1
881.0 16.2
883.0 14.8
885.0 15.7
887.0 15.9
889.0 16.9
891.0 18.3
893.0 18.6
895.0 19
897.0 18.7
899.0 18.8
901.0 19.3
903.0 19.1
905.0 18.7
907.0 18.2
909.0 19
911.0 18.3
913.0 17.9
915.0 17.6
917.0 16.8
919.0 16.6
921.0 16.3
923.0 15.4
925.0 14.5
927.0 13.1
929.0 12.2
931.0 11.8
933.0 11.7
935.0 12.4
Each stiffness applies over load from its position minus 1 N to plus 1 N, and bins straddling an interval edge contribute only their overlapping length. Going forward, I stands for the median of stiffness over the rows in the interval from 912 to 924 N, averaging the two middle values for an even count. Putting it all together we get 16.7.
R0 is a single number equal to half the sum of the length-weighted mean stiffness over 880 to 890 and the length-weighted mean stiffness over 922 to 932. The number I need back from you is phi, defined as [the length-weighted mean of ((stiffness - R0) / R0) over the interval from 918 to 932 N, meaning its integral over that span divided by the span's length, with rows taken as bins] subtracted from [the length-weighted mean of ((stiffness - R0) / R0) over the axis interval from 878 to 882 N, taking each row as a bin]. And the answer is 0.16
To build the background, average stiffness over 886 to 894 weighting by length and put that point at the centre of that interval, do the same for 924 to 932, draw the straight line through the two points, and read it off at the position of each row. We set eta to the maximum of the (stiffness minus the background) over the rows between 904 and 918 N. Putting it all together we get 3.8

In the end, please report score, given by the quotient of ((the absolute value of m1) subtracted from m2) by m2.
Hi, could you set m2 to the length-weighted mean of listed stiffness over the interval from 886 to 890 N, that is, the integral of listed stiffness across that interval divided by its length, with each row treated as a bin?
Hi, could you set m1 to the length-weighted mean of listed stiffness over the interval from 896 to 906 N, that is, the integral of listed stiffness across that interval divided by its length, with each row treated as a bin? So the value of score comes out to -0.15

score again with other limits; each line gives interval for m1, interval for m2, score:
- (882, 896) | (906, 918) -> 0.05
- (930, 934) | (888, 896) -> 0.35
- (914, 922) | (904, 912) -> 0.09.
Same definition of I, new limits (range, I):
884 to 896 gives 17.6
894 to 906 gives 18.9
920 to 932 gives 13.8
